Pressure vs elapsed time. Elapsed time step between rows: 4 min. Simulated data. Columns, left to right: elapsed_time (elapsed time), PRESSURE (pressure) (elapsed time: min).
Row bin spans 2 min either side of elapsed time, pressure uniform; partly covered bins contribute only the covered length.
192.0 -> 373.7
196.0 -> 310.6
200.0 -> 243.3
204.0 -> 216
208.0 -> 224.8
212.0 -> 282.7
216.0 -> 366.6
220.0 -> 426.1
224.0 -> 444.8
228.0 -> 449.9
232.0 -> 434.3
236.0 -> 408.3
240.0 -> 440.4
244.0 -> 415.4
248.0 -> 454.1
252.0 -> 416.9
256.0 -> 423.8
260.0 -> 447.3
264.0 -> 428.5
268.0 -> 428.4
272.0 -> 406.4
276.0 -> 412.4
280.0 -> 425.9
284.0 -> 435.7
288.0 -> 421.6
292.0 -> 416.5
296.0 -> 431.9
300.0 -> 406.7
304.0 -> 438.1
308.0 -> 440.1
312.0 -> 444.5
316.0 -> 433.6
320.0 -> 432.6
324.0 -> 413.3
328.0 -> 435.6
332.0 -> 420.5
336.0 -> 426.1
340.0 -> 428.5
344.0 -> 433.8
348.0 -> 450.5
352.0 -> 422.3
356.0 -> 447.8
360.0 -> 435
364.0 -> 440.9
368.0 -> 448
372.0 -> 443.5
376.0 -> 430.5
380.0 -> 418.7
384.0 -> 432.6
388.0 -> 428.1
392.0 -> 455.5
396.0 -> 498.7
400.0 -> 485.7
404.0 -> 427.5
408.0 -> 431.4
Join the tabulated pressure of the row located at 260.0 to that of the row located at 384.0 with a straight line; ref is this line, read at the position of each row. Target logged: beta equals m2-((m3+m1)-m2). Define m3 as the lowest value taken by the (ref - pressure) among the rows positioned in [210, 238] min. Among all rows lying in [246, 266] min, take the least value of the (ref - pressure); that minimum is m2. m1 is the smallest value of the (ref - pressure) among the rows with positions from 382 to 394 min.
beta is 12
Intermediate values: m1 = -24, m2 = -5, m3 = 1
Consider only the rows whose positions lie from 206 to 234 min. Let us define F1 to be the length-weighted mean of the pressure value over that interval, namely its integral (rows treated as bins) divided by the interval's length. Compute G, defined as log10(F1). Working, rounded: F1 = 376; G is 2.57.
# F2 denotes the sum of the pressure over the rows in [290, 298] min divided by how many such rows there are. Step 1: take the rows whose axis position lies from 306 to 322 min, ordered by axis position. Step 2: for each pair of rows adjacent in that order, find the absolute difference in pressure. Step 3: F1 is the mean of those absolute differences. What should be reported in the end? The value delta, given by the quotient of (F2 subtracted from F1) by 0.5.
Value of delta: -838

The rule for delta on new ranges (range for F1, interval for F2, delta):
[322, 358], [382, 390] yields -830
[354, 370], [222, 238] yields -851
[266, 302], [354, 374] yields -858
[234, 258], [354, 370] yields -830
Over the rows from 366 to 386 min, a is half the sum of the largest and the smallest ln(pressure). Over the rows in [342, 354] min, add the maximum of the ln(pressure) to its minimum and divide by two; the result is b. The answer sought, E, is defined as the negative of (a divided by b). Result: -1.00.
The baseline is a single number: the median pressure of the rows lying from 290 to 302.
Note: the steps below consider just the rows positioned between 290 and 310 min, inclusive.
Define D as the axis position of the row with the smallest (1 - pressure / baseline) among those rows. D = 308.0 min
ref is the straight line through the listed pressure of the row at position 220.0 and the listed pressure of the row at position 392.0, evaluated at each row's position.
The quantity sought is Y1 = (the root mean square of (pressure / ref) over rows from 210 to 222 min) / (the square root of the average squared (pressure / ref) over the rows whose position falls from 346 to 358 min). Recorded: 0.870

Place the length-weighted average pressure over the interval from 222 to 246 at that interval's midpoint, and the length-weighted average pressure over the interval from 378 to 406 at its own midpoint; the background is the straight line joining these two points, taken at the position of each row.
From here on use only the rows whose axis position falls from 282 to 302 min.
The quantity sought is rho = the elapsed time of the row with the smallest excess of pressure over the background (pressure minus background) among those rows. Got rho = 300.0 min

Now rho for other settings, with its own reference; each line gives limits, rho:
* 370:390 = 380.0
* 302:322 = 320.0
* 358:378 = 376.0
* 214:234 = 216.0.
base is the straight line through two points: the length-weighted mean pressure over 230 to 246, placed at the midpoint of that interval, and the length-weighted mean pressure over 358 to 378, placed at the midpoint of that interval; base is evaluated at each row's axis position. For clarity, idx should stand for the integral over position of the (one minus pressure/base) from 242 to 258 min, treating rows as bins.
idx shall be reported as -0.06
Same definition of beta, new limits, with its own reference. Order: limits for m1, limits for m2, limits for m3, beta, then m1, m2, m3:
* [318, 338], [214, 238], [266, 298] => -10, 4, 1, 9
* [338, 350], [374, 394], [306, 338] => -31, -14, -24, -3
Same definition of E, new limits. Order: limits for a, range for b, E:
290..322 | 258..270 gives -1.00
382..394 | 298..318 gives -1.01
